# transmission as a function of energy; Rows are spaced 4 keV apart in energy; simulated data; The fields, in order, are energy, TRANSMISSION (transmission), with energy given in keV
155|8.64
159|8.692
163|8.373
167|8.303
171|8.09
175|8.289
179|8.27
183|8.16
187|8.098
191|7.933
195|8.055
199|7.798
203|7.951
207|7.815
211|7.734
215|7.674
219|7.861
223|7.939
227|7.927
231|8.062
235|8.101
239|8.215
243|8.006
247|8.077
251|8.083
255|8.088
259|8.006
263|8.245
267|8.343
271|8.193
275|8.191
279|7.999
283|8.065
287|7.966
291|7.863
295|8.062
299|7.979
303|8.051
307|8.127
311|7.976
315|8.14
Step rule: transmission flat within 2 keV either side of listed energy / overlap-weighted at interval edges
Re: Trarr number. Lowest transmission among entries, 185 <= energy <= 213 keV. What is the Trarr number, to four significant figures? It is 7.734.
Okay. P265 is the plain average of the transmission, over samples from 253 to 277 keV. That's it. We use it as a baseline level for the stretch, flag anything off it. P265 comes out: 8.2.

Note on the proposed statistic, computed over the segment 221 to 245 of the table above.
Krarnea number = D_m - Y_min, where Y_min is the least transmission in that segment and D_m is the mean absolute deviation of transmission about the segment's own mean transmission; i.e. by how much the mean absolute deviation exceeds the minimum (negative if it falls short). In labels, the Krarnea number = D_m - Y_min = -7.84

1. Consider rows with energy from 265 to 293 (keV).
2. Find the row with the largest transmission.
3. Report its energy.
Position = 267 keV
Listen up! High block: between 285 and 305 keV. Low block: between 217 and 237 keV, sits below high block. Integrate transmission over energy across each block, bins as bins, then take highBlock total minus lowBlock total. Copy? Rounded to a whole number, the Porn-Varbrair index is 0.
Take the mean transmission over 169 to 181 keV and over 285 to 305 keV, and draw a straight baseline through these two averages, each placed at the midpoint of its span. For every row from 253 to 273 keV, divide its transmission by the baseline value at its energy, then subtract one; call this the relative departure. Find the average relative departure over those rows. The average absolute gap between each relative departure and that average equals 0.014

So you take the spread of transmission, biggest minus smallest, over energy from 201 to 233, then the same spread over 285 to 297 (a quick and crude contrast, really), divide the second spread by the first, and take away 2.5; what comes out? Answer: -2.0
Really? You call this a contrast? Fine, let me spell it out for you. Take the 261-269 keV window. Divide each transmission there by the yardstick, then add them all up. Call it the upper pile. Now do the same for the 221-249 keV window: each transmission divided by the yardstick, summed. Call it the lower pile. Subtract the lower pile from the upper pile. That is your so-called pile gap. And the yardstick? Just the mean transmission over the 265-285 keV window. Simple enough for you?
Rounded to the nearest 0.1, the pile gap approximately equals -4.9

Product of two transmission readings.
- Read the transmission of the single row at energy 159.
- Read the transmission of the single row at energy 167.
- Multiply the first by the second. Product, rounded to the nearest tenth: 72.2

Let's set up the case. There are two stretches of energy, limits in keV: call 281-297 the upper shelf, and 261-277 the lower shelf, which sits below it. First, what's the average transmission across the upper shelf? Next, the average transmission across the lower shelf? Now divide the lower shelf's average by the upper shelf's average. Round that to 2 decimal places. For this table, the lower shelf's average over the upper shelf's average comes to 1.03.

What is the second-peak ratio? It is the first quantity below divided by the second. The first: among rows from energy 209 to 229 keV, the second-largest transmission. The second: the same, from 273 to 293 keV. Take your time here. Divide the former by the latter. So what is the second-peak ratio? 0.98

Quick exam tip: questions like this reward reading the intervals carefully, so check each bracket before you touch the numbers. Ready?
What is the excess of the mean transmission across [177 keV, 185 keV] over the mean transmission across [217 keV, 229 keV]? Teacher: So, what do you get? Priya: 0.31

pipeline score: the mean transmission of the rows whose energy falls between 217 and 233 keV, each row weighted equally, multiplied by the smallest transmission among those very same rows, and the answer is 62.5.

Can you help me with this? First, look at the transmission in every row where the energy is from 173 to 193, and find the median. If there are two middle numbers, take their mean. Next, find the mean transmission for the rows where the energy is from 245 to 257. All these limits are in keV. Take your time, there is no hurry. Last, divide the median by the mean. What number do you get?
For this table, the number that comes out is 1.01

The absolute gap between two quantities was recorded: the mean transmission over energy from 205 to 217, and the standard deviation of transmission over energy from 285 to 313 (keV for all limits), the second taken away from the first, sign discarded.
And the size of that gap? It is 7.66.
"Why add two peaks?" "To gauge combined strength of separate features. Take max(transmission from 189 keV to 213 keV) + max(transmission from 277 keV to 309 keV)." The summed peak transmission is 16.18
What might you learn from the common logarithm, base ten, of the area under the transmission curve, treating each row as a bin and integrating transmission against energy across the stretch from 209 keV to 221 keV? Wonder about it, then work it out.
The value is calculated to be 1.97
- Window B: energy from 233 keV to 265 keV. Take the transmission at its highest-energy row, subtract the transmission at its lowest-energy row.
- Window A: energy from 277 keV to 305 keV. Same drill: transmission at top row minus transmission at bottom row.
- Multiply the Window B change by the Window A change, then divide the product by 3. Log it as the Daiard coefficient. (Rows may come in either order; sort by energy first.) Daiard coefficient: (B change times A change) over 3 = 0.0025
